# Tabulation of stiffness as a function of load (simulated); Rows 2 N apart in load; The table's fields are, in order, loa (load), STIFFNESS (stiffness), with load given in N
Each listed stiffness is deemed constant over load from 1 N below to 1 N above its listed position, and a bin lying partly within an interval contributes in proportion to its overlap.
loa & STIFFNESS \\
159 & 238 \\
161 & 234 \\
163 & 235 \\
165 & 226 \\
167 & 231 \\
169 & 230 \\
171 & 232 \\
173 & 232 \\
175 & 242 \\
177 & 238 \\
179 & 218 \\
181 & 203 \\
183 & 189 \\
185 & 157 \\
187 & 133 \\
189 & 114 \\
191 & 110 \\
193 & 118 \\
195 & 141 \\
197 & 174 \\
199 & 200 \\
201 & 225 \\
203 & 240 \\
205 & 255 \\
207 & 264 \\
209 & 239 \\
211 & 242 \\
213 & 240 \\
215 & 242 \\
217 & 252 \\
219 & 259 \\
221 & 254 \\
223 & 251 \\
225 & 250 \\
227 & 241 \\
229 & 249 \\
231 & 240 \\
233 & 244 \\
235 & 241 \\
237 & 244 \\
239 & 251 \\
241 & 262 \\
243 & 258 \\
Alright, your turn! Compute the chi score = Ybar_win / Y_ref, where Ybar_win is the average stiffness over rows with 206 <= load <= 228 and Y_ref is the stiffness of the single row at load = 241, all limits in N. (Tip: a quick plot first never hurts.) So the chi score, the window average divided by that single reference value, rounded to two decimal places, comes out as 0.95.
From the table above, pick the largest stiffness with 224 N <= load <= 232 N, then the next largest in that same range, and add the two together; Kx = 499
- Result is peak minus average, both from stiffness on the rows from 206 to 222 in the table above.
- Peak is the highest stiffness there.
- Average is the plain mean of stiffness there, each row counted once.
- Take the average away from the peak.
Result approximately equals 15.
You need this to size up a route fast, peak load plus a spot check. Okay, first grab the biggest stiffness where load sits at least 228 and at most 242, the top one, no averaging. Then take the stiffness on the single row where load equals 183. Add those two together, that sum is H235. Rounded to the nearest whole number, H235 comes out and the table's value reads 451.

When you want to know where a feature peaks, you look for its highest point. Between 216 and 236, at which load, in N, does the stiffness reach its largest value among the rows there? 219 N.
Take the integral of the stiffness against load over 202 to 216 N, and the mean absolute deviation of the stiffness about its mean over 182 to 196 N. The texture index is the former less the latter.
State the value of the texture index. 3423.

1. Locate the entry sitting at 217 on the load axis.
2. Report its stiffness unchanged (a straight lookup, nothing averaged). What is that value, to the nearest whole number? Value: 252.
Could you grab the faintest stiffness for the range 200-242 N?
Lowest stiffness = 225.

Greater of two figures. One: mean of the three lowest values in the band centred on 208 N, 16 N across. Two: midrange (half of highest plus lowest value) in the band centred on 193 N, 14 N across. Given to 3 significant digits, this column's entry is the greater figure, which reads 235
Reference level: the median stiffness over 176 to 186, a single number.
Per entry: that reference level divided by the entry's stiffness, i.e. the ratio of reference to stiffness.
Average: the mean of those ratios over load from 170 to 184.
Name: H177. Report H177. 0.92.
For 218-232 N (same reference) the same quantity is 0.82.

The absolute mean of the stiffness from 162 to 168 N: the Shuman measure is 231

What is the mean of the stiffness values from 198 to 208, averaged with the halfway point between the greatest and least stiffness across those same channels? 234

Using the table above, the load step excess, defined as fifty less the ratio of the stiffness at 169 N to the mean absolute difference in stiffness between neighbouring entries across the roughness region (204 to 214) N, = 26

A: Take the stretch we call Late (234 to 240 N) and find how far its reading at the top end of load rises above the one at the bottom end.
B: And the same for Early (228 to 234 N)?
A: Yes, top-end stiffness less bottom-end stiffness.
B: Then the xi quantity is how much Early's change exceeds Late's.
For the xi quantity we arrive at -15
